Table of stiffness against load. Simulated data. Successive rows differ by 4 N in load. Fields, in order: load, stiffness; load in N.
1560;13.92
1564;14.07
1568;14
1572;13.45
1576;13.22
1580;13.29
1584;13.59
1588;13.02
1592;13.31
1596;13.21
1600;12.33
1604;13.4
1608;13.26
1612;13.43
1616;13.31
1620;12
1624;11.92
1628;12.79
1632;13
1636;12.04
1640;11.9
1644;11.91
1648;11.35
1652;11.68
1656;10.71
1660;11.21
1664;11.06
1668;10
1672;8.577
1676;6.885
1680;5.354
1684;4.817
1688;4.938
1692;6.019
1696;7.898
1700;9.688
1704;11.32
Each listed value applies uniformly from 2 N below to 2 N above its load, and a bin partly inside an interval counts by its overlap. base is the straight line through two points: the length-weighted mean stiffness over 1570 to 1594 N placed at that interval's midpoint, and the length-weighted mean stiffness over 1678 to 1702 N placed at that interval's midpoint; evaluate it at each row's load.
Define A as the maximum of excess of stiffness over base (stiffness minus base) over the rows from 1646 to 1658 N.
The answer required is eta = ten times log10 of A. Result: 4.49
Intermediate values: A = 2.8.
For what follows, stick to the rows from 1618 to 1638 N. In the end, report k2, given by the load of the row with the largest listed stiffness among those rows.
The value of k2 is 1632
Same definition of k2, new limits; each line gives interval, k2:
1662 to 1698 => 1664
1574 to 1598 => 1584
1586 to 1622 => 1612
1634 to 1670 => 1636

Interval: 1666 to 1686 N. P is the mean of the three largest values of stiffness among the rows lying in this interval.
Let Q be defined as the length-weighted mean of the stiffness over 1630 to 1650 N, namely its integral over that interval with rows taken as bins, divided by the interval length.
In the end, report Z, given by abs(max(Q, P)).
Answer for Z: 12.0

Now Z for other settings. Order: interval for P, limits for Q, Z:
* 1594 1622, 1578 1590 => 13.4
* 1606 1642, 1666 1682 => 13.3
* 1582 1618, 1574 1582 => 13.5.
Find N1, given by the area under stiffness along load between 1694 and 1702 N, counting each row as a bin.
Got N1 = 70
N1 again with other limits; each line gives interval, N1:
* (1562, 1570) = 112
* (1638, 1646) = 95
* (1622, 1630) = 99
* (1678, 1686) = 41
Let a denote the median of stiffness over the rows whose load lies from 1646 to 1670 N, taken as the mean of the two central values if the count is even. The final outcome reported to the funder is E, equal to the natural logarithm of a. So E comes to 2.41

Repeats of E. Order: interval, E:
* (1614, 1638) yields 2.52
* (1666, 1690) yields 1.81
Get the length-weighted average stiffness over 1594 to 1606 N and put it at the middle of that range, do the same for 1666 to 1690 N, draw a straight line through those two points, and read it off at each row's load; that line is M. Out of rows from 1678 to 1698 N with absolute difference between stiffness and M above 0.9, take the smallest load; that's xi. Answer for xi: 1680 N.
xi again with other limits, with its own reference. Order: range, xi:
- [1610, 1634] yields 1612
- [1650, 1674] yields 1652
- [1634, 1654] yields 1636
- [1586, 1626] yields 1588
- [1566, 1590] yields 1568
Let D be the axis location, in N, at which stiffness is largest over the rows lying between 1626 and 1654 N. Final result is 1632 N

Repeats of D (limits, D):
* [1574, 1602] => 1584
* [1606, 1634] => 1612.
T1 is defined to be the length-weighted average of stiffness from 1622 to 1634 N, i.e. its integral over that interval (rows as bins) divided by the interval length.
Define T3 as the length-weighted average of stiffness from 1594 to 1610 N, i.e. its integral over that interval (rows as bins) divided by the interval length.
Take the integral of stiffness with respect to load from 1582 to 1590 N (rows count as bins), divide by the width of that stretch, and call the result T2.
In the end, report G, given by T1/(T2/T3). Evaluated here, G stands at 12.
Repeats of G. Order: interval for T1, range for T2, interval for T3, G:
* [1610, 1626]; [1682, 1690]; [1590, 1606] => 34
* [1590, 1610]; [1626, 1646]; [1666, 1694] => 7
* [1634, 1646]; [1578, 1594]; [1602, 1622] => 12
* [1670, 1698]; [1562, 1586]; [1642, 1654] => 5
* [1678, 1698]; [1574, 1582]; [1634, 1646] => 5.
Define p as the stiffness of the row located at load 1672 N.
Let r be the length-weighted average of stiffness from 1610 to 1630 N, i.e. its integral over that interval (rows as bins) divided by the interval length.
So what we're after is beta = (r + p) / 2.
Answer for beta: 10.6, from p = 8.577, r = 12.7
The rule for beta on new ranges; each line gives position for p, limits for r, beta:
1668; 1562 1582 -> 11.8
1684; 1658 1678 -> 7.2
